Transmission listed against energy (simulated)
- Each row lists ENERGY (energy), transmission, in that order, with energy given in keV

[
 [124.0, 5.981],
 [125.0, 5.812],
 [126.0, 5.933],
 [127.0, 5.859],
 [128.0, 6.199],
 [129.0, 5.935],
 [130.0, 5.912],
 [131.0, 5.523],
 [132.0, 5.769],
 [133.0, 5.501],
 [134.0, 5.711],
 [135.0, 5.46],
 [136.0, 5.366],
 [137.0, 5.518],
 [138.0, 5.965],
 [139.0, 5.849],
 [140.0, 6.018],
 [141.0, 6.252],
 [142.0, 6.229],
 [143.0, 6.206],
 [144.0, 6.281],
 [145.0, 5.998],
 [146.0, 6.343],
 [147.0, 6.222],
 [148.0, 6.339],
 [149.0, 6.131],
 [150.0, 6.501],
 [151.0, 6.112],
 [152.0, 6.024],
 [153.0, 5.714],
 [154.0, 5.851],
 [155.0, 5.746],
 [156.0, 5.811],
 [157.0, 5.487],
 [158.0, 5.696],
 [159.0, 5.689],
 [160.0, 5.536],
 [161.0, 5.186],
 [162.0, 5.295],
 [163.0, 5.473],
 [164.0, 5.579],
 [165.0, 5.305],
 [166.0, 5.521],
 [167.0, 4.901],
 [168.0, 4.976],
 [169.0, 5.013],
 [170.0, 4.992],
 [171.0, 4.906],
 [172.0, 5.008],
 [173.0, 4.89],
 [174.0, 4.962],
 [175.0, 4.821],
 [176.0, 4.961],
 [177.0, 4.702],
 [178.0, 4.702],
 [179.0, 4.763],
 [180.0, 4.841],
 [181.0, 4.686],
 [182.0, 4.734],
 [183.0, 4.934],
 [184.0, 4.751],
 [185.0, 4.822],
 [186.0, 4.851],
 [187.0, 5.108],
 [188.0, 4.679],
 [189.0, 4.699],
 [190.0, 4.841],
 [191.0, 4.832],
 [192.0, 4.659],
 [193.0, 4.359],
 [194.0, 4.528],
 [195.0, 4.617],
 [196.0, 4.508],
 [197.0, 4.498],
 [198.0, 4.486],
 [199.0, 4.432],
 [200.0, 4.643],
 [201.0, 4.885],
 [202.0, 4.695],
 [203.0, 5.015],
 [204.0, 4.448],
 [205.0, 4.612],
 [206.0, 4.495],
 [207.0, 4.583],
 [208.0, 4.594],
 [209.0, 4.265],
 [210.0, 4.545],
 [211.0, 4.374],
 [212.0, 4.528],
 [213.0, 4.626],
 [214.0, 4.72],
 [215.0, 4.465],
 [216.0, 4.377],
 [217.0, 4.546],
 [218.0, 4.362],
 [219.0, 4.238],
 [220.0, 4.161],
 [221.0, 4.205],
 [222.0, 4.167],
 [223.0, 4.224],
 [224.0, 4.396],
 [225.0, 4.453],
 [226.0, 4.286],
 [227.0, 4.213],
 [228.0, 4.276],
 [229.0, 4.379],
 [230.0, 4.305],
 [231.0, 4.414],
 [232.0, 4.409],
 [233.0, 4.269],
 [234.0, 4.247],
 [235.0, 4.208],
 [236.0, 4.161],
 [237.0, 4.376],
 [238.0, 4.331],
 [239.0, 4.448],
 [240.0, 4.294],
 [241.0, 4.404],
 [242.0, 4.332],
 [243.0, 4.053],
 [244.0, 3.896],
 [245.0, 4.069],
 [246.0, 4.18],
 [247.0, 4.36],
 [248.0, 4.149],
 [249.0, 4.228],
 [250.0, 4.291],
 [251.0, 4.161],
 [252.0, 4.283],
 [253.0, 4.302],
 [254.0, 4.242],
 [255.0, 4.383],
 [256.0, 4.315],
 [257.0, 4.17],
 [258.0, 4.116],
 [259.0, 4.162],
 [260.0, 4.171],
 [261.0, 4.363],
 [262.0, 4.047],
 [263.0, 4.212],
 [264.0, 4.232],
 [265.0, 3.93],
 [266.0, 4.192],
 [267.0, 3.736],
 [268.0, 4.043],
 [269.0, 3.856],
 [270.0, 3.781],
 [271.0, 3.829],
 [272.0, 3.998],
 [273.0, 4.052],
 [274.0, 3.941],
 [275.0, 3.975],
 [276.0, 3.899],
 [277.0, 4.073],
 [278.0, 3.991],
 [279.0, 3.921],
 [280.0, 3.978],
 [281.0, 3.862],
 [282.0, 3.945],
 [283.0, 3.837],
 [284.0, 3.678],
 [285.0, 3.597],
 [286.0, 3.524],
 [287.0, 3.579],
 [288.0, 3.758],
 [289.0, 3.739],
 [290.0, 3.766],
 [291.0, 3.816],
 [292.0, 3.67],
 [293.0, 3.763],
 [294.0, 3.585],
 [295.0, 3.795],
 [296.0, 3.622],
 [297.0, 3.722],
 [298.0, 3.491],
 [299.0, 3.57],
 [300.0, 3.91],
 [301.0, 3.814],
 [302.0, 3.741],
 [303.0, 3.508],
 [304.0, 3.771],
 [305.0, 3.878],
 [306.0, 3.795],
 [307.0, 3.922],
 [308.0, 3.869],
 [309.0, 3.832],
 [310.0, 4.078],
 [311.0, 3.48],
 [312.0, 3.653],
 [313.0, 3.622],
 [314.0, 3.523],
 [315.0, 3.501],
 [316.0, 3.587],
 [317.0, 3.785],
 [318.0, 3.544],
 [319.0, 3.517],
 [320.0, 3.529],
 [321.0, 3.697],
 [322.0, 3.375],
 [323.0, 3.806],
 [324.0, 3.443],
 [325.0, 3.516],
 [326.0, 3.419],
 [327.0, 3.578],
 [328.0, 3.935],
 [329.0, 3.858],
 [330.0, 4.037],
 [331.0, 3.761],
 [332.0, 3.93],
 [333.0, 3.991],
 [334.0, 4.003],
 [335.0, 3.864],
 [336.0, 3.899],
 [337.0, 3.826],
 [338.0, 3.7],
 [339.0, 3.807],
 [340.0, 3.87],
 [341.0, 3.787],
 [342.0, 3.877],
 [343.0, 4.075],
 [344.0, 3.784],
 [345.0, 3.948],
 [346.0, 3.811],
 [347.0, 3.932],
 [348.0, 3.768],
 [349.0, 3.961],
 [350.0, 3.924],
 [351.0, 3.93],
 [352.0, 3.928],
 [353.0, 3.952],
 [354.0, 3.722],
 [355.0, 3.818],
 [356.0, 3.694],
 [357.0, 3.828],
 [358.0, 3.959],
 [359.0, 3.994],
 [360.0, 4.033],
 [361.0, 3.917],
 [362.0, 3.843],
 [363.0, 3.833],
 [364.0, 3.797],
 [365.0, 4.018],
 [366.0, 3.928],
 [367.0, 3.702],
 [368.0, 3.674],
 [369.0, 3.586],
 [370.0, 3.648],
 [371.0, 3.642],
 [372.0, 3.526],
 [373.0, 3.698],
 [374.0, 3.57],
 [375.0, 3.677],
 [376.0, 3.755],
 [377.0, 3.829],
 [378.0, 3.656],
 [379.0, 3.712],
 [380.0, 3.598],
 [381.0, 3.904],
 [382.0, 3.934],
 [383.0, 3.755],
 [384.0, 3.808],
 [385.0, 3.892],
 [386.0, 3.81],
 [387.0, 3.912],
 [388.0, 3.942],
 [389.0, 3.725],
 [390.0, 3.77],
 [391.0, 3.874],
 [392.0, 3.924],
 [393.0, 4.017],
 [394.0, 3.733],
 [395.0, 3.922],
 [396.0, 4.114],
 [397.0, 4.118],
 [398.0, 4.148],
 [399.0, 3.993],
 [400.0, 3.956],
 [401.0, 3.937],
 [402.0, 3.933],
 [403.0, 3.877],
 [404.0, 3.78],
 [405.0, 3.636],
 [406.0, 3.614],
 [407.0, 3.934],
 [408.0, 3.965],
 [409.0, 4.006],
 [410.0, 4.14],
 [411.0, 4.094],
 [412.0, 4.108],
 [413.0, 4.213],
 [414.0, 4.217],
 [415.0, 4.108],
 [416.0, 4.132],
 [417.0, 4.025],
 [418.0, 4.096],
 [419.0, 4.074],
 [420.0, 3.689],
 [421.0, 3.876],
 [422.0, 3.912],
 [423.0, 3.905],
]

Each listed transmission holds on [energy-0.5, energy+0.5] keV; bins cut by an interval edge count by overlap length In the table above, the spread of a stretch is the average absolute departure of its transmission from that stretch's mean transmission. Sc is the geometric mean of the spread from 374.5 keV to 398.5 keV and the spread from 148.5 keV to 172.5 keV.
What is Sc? 0.204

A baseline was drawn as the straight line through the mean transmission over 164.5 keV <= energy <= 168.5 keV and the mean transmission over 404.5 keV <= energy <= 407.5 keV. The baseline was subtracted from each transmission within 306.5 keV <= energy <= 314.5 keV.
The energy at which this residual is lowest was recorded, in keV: 311.0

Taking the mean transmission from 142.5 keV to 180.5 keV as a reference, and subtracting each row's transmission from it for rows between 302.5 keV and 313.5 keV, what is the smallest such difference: 1.41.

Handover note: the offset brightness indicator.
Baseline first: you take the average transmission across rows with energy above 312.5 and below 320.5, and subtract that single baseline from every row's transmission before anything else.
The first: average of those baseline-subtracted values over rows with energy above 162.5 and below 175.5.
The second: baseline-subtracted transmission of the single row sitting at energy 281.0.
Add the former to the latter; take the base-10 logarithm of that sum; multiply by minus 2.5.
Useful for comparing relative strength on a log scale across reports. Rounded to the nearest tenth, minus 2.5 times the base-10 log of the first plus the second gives -0.6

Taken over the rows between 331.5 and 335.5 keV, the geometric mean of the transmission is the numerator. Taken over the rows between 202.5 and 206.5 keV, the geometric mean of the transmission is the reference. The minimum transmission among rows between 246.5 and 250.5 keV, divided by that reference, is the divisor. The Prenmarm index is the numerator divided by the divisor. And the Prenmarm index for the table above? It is 4.4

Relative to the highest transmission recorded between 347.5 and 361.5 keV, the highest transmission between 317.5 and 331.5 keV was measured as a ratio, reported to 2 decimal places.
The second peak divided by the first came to 1.00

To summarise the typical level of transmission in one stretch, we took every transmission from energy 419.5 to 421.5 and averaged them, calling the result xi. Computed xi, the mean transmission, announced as 3.78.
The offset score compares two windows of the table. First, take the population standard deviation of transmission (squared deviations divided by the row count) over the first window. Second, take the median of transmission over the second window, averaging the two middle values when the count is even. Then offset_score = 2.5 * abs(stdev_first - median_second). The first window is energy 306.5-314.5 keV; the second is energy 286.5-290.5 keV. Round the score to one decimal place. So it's 8.9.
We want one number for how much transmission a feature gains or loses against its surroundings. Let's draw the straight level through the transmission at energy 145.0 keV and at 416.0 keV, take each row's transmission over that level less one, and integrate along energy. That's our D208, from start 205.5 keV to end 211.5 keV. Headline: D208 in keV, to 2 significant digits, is -1.2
